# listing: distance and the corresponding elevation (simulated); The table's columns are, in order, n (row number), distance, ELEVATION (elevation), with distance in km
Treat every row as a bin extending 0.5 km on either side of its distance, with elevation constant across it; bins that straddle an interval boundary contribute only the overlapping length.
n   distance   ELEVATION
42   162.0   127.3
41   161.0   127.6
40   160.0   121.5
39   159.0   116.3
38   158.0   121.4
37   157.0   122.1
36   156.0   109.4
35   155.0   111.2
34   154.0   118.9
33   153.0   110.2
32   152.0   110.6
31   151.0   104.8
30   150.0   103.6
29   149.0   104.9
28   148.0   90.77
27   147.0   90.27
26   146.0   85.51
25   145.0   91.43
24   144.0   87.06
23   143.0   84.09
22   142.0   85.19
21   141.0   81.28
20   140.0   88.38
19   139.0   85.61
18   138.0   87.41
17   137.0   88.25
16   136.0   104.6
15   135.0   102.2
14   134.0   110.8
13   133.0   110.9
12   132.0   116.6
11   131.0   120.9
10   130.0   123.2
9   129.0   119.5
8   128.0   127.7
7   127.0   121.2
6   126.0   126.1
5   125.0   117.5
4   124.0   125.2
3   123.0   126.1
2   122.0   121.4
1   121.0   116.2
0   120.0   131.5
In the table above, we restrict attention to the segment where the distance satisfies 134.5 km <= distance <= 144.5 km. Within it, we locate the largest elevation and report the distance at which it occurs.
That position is 136.0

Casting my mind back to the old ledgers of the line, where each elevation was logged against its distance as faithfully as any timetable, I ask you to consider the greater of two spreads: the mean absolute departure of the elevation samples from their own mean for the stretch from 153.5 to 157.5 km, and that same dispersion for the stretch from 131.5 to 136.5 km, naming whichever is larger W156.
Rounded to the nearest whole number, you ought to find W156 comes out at 5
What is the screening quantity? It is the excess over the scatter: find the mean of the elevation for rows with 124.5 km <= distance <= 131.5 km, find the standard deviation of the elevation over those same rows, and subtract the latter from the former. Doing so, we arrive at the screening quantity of 119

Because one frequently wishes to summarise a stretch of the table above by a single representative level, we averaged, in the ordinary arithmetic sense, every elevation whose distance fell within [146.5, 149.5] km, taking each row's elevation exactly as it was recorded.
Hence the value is 95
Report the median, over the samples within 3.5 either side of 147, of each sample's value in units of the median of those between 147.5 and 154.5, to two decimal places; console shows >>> 0.87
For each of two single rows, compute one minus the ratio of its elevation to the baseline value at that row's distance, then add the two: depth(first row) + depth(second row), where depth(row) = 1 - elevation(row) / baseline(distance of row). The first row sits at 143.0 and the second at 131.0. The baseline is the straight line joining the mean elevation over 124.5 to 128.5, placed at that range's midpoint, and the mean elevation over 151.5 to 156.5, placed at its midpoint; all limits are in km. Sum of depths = 0.28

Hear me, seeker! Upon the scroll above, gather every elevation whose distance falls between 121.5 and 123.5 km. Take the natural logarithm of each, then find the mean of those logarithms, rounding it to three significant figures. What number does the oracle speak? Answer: 4.82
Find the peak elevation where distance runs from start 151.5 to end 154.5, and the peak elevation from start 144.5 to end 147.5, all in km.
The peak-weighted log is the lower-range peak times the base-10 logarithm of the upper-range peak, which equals 190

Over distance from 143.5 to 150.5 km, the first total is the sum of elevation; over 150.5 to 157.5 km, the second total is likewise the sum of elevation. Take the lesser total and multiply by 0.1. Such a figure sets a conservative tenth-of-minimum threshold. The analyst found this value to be 65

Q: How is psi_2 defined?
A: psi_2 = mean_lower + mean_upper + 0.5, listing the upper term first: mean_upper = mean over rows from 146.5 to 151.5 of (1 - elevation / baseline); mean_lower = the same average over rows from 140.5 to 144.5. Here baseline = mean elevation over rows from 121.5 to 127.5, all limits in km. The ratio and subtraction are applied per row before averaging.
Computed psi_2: 1.01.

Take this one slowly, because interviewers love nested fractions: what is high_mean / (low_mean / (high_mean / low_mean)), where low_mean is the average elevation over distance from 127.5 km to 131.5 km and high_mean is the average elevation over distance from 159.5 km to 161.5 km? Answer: 1.03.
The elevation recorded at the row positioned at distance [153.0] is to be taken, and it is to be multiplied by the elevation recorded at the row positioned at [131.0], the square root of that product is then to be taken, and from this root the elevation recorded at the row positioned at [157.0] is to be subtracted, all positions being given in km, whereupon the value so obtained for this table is -6.7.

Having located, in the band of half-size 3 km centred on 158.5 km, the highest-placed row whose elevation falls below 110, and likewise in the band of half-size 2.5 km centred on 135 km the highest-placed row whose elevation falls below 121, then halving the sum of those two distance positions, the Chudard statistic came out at 146.5 km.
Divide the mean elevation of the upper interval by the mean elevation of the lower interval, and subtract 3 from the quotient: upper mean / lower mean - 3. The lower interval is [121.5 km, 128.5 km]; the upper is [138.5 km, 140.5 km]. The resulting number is -2.30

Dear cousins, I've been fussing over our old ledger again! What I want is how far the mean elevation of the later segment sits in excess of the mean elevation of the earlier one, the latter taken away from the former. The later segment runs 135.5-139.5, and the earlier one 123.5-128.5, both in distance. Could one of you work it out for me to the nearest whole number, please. -32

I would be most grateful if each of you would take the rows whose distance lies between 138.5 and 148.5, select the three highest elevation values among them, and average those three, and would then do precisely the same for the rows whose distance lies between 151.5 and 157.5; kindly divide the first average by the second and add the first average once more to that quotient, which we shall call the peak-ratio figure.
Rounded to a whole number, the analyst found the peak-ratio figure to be 92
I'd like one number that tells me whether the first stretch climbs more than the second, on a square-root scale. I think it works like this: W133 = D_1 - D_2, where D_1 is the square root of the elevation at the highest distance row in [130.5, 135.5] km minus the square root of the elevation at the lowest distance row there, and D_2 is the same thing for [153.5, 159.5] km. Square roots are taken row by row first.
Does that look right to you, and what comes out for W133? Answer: -0.77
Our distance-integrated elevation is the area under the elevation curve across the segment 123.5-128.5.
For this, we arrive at 618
